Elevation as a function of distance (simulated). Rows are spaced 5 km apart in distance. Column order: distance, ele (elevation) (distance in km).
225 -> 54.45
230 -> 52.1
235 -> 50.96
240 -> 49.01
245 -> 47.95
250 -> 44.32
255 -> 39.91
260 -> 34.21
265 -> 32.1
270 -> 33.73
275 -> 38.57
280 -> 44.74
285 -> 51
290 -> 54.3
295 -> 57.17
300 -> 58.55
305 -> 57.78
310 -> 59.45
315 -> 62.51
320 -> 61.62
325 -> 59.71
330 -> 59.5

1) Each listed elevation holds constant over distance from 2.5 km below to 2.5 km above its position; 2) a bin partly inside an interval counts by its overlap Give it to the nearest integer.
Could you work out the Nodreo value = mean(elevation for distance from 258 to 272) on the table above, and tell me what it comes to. 33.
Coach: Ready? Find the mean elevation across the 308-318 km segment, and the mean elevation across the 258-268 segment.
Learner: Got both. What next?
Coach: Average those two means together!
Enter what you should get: 47.1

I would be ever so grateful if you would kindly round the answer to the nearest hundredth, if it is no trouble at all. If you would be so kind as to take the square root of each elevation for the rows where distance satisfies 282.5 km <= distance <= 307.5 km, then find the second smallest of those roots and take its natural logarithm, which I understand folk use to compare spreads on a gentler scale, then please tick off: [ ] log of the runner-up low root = 2.00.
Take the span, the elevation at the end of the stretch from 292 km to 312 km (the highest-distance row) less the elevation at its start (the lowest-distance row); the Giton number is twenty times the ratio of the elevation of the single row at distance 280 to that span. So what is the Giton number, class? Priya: 392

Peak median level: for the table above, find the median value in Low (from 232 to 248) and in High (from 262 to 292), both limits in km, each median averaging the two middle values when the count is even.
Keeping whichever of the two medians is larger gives 49.0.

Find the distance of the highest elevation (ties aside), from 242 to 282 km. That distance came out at 245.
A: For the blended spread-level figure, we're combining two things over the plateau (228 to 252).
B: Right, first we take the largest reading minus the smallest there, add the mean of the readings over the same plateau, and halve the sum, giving 28.3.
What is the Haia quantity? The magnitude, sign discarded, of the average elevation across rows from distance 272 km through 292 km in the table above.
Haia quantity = 47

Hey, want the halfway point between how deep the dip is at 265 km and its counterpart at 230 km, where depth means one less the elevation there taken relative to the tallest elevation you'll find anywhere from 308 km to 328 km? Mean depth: 0.33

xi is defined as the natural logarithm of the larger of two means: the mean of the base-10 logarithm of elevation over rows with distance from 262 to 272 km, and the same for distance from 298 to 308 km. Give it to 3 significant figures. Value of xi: 0.568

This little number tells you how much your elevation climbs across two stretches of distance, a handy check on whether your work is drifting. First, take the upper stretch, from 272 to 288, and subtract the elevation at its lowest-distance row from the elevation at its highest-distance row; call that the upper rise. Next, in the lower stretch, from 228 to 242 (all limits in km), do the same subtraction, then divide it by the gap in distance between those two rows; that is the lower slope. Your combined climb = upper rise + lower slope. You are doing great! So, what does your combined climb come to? 12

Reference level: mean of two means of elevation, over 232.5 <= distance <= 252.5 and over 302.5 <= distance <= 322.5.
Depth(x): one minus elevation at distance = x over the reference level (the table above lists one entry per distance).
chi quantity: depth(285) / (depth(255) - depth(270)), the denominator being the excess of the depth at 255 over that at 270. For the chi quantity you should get -0.5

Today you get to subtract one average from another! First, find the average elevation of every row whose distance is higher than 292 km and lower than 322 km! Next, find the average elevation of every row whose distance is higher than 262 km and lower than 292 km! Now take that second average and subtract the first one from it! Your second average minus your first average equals -17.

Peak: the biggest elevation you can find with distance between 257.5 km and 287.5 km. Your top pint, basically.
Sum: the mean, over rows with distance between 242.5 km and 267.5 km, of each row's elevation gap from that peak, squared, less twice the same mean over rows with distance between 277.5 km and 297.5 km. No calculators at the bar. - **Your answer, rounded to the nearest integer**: 119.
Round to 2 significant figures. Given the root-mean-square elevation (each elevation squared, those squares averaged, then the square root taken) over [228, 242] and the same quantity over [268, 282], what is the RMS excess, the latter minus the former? -11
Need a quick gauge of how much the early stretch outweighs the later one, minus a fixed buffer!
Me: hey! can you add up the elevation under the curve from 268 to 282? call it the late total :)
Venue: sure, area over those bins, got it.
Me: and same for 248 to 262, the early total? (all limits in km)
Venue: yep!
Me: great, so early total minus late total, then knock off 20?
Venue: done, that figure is -13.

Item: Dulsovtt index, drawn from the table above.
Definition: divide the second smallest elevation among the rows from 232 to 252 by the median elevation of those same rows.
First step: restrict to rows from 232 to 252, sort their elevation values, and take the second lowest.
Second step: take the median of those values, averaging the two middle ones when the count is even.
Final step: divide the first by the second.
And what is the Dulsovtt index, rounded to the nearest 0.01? 0.99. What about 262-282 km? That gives 0.93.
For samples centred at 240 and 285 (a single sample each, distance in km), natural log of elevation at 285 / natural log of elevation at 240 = 1.01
